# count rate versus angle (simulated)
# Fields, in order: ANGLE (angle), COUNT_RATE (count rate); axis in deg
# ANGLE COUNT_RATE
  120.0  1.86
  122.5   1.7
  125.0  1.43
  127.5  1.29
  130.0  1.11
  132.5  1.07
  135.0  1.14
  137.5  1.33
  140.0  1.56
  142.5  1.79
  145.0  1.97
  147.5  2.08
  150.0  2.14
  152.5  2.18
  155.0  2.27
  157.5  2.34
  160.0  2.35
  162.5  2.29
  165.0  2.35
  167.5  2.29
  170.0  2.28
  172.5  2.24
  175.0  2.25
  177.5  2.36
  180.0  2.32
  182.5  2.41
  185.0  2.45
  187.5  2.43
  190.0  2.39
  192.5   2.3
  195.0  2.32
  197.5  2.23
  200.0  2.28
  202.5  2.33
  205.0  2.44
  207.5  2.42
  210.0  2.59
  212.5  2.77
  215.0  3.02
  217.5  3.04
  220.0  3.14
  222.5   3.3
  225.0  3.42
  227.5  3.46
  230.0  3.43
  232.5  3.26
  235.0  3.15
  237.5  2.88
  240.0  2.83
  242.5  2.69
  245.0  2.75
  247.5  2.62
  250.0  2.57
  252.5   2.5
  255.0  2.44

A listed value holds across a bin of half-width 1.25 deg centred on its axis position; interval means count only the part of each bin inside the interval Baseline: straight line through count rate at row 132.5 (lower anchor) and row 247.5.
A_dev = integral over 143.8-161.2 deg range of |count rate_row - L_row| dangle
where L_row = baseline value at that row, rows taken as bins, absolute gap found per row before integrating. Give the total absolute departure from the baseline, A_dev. 15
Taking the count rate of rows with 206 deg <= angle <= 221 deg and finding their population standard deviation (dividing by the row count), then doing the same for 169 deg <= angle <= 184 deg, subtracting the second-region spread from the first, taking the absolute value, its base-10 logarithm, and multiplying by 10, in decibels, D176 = -7.0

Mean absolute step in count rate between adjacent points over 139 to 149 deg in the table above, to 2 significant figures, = 0.17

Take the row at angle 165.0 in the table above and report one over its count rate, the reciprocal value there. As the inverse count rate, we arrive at 0.43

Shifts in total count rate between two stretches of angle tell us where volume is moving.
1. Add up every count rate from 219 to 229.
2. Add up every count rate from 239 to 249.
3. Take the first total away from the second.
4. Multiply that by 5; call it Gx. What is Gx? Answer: -12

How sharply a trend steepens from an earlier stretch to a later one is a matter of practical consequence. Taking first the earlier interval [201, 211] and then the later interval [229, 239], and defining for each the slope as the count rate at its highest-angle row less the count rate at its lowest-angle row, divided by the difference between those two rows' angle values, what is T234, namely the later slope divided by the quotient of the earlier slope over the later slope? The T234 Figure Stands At 0.16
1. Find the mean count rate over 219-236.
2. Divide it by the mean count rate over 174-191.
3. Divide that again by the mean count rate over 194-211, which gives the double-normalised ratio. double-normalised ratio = 0.59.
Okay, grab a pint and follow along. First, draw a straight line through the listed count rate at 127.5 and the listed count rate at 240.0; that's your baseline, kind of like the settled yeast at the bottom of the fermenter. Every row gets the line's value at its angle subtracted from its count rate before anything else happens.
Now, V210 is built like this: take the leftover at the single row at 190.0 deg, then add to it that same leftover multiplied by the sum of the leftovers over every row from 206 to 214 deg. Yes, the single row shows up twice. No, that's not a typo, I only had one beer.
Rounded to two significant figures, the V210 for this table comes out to 0.37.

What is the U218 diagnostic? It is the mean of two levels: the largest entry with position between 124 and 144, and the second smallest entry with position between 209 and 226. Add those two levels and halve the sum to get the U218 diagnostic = 2.3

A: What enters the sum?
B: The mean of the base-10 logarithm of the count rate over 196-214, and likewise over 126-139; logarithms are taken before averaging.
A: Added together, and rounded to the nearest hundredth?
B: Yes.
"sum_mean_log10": 0.46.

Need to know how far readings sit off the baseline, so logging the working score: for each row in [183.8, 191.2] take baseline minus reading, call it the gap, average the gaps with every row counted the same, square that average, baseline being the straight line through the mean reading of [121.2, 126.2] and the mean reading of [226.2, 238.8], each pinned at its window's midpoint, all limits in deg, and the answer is 0.015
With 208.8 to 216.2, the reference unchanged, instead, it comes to 0.018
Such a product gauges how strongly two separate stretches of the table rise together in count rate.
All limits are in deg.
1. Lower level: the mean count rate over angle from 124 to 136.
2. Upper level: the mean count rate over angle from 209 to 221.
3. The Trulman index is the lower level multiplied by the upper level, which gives 3.5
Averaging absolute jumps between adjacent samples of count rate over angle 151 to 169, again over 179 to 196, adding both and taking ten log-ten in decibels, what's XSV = -9.7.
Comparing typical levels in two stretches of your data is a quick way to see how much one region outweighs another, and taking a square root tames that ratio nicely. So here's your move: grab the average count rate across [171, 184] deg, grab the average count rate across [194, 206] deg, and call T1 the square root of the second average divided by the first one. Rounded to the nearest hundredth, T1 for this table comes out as 1.00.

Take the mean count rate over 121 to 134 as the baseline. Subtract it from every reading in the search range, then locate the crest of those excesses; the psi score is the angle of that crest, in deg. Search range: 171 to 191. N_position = 185.0 deg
